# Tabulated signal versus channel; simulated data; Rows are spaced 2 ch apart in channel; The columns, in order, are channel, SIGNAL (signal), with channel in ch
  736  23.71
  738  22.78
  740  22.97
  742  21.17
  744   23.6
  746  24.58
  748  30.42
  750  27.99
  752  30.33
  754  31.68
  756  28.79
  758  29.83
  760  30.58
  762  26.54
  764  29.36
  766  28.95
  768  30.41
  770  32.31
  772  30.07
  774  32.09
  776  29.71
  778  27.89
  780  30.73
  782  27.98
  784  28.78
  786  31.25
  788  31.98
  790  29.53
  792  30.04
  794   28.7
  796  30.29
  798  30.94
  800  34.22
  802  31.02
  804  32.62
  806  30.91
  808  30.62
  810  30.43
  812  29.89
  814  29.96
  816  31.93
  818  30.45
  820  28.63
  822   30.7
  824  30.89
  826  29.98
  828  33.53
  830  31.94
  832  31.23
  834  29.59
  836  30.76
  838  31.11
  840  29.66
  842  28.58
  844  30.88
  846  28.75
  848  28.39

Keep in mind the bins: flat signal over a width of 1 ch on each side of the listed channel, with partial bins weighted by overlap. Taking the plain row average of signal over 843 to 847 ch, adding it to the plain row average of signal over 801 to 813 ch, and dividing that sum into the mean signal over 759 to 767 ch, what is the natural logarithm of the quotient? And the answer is -0.74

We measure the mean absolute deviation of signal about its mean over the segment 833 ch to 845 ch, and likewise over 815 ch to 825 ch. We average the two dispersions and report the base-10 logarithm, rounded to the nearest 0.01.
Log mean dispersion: -0.10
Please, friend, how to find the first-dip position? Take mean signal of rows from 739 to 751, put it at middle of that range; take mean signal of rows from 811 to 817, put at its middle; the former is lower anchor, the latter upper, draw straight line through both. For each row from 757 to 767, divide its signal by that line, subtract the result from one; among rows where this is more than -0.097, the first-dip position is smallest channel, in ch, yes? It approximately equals 762 ch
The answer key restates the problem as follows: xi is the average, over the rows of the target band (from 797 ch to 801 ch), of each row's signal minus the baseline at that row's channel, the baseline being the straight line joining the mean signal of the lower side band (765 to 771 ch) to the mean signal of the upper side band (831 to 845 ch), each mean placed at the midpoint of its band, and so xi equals 2.2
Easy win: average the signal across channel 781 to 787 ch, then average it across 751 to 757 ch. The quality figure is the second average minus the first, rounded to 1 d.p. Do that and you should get 0.9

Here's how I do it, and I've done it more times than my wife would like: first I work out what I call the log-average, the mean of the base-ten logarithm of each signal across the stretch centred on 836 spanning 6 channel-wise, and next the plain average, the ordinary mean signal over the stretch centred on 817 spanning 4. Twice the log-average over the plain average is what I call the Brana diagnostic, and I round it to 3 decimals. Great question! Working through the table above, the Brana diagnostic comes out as 0.095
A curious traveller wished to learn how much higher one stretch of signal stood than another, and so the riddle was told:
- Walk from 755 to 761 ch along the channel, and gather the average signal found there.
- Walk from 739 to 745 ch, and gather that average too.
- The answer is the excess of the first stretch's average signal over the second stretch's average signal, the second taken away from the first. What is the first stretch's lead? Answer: 7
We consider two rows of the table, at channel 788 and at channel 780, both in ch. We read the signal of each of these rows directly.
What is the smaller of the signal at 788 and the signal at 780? 30.7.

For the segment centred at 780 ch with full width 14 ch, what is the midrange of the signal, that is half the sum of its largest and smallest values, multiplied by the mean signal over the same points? 893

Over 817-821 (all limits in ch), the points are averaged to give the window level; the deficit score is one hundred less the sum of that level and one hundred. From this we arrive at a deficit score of -29.5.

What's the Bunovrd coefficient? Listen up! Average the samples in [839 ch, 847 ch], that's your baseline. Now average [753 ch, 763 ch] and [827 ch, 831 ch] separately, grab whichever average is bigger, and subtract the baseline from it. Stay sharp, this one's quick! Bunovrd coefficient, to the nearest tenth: 3.3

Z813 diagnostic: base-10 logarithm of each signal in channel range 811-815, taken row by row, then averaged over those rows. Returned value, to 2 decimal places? 1.48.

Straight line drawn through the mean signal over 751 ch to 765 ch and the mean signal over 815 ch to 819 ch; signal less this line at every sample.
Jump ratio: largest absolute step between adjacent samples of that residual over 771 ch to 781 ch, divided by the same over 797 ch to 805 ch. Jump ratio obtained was 0.86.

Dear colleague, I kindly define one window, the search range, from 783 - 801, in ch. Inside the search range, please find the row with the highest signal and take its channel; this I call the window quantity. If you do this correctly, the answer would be 800 ch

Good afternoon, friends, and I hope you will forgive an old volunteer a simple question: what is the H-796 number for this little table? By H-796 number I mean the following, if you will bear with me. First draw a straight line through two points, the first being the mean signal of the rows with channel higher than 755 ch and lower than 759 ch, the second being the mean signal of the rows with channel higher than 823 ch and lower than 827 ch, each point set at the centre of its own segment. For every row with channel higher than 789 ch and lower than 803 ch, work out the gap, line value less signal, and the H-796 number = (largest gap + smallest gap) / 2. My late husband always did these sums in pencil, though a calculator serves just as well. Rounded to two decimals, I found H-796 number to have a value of -1.49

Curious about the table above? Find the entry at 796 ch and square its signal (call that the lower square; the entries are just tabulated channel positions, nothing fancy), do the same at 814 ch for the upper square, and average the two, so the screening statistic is 908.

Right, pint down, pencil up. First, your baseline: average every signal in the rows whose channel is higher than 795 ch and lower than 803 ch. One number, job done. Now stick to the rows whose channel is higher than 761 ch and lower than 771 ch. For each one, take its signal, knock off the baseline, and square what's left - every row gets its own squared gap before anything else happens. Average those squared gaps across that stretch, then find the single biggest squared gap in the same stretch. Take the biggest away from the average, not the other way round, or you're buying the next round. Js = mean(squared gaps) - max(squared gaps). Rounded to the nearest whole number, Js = -18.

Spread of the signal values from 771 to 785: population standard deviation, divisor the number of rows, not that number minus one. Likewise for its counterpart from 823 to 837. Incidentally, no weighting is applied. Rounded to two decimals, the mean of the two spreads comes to 1.31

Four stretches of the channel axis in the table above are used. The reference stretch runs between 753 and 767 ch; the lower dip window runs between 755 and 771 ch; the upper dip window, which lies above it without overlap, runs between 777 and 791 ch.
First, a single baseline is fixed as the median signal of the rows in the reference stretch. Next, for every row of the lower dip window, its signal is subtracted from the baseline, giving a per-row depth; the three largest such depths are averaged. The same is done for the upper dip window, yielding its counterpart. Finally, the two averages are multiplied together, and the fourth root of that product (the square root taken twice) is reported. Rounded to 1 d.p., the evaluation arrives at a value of 1.1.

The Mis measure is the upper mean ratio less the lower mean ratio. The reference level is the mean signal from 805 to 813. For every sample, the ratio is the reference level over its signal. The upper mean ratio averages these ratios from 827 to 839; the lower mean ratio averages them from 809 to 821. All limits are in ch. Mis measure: -0.04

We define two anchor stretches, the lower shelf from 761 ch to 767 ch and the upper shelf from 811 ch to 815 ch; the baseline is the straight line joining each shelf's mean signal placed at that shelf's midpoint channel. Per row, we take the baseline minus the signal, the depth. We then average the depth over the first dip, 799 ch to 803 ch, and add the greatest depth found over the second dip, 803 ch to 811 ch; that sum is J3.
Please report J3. -3.7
